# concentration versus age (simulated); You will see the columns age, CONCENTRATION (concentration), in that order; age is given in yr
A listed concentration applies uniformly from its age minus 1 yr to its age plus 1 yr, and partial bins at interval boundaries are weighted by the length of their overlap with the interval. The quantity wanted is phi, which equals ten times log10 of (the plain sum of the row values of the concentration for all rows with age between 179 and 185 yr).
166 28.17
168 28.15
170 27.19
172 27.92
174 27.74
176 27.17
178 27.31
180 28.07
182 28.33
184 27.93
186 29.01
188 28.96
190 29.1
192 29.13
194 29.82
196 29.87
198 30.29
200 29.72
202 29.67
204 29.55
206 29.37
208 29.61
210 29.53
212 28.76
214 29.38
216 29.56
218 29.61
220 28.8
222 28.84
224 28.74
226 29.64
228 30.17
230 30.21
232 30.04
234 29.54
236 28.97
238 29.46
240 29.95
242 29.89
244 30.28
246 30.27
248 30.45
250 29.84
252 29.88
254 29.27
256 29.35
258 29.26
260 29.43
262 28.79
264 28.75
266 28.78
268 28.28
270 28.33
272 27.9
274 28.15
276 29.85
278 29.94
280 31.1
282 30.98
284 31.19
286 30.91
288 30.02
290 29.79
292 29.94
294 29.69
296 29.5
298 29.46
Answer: 19.3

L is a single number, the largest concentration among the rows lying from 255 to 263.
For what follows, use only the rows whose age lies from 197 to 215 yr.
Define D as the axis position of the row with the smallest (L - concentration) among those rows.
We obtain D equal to 198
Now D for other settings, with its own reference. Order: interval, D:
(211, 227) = 226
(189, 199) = 198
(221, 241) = 230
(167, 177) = 168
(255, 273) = 260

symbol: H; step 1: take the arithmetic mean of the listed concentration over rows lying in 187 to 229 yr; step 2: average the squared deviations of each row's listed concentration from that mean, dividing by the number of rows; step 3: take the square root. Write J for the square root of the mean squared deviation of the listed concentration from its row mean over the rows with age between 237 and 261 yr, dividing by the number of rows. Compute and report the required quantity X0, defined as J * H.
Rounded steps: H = 0.44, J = 0.40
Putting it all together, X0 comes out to 0.18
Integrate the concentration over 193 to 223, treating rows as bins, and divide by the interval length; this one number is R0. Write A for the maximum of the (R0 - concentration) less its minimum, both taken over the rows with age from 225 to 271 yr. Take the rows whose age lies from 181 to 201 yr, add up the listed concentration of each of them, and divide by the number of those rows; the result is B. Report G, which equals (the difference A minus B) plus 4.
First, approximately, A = 2.2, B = 29.2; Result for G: -23.0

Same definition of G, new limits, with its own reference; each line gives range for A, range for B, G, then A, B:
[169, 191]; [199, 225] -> -23.4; 1.9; 29.3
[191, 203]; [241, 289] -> -24.5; 1.2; 29.6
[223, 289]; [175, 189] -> -20.8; 3.3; 28.1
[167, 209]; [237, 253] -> -22.9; 3.1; 30.0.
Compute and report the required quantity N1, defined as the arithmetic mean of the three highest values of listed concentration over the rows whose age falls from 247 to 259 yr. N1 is 30.1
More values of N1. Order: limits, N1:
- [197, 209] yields 29.9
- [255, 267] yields 29.3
